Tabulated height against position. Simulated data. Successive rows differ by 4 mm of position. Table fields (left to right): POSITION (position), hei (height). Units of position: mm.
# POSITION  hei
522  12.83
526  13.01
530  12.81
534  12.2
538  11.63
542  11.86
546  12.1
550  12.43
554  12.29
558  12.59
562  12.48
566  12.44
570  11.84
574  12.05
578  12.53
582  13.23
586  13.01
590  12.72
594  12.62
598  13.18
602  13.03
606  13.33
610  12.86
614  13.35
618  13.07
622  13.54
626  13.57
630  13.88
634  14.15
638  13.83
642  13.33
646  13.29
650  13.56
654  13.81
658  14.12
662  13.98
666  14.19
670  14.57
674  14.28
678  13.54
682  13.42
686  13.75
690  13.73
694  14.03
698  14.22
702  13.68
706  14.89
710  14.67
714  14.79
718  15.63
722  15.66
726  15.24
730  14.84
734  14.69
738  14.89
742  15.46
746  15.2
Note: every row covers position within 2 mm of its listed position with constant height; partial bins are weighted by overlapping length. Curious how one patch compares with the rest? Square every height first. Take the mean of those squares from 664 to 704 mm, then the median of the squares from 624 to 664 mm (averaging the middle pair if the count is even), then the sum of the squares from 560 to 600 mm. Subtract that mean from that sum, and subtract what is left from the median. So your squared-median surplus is -1206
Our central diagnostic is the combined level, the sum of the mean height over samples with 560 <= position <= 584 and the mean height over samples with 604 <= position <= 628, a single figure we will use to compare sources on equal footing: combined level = 25.7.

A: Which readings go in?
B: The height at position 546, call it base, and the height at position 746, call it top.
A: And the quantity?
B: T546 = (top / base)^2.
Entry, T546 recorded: 1.58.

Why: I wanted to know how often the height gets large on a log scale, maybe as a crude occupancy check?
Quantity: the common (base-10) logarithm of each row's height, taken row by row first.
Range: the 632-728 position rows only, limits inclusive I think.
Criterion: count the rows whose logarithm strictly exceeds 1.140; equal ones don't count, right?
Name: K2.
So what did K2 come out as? 16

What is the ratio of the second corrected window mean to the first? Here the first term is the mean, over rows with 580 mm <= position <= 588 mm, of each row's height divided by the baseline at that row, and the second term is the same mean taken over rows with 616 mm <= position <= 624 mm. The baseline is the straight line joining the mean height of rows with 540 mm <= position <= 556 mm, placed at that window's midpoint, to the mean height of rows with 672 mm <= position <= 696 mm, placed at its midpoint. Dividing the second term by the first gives 0.98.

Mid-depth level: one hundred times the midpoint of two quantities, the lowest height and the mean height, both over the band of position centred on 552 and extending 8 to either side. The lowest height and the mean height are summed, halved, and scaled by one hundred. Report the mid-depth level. 1223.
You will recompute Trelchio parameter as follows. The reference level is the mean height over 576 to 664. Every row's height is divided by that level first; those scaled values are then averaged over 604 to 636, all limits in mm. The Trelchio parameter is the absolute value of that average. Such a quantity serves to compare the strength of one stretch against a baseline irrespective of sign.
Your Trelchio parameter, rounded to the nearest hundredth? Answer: 1.01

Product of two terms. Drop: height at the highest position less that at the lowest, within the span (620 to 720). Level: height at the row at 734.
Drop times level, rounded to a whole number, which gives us 31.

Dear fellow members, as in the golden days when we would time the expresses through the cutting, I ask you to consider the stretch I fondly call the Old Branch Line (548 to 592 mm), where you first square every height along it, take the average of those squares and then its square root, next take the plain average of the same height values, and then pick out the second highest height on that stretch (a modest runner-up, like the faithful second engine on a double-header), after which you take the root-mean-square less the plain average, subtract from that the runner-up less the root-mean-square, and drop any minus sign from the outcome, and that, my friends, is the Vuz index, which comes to 0.49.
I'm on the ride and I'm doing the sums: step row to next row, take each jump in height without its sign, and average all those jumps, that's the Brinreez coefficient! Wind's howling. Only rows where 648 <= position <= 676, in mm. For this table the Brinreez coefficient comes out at 0.26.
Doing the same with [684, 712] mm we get 0.41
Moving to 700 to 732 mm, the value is 0.46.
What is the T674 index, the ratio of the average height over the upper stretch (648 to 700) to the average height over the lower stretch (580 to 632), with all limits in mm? 1.06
